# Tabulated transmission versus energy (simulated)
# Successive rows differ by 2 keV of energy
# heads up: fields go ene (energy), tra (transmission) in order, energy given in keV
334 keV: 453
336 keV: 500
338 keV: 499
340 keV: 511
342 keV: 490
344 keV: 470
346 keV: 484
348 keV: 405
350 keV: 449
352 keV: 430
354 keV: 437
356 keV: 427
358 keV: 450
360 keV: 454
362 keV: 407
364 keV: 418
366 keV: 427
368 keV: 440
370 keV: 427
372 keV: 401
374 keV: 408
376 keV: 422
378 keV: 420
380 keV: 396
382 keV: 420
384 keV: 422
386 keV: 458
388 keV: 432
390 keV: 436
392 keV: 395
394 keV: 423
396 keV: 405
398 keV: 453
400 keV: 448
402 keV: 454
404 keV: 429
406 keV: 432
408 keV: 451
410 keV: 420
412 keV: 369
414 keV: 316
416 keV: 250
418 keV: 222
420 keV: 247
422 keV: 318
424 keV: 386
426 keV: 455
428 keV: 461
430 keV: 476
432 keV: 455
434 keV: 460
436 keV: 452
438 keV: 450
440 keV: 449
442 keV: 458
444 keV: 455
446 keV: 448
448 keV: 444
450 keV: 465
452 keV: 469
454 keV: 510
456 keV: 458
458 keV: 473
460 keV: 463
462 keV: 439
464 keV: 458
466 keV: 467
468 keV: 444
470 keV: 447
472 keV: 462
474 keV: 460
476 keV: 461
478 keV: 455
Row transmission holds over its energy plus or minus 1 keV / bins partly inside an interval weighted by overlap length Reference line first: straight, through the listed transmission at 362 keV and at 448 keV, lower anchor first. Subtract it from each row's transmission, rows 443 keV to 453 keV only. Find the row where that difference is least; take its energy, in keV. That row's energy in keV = 448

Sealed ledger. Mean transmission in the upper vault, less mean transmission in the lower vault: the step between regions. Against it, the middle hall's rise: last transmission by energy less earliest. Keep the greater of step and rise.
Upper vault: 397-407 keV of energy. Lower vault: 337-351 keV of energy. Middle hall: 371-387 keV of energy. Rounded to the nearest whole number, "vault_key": 57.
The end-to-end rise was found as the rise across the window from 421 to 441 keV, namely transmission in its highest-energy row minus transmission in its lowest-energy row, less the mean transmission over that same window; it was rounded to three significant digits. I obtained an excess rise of -305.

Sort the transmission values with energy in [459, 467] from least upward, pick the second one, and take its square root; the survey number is 21.4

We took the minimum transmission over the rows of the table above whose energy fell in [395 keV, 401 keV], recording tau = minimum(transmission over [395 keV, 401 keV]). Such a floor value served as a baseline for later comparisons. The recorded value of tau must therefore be 405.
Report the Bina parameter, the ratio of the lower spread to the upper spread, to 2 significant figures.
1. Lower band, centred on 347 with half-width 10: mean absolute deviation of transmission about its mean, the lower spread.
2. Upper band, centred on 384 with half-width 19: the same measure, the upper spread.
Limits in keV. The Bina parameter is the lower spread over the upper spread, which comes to 2.0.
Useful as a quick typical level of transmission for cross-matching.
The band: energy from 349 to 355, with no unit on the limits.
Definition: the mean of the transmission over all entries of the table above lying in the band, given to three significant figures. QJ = 439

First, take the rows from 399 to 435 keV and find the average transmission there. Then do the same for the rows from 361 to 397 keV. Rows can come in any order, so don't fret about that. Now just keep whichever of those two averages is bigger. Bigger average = 420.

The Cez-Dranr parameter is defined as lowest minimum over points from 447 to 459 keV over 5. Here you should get 88.8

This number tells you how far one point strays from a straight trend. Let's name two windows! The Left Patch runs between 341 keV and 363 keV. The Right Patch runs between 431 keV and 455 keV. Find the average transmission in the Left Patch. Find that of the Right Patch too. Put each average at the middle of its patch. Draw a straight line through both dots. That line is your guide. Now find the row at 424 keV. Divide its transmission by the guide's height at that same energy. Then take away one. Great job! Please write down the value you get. -0.15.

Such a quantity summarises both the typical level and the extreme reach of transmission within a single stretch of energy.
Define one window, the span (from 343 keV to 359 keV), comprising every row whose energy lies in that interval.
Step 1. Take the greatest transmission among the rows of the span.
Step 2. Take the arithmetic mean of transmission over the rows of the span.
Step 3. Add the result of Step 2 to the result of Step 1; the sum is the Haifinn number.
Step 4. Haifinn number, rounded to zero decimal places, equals 928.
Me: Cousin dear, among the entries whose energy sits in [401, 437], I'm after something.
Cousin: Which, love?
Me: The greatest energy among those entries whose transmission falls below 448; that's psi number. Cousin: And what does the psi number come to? 424 keV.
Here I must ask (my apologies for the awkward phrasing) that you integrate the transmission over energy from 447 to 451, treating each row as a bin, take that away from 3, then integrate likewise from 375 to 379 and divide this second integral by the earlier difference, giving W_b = -0.93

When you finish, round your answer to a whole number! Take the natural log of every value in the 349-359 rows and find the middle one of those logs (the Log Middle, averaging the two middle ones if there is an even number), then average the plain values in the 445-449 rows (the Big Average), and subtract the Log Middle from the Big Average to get 440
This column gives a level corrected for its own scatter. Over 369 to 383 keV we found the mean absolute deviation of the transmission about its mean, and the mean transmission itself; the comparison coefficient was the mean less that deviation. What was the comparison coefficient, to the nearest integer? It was 403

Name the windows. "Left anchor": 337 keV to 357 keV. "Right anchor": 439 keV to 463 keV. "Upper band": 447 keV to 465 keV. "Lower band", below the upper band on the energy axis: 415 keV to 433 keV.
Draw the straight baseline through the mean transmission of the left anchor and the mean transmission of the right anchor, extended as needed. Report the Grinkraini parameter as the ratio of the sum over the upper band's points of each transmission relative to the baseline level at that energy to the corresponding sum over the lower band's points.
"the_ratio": 1.28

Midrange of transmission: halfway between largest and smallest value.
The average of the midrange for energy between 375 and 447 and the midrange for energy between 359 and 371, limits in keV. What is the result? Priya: 390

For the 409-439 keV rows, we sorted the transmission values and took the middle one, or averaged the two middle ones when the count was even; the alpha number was 420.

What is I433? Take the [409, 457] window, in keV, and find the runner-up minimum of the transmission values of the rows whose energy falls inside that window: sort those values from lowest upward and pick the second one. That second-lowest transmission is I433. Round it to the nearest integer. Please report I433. 247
